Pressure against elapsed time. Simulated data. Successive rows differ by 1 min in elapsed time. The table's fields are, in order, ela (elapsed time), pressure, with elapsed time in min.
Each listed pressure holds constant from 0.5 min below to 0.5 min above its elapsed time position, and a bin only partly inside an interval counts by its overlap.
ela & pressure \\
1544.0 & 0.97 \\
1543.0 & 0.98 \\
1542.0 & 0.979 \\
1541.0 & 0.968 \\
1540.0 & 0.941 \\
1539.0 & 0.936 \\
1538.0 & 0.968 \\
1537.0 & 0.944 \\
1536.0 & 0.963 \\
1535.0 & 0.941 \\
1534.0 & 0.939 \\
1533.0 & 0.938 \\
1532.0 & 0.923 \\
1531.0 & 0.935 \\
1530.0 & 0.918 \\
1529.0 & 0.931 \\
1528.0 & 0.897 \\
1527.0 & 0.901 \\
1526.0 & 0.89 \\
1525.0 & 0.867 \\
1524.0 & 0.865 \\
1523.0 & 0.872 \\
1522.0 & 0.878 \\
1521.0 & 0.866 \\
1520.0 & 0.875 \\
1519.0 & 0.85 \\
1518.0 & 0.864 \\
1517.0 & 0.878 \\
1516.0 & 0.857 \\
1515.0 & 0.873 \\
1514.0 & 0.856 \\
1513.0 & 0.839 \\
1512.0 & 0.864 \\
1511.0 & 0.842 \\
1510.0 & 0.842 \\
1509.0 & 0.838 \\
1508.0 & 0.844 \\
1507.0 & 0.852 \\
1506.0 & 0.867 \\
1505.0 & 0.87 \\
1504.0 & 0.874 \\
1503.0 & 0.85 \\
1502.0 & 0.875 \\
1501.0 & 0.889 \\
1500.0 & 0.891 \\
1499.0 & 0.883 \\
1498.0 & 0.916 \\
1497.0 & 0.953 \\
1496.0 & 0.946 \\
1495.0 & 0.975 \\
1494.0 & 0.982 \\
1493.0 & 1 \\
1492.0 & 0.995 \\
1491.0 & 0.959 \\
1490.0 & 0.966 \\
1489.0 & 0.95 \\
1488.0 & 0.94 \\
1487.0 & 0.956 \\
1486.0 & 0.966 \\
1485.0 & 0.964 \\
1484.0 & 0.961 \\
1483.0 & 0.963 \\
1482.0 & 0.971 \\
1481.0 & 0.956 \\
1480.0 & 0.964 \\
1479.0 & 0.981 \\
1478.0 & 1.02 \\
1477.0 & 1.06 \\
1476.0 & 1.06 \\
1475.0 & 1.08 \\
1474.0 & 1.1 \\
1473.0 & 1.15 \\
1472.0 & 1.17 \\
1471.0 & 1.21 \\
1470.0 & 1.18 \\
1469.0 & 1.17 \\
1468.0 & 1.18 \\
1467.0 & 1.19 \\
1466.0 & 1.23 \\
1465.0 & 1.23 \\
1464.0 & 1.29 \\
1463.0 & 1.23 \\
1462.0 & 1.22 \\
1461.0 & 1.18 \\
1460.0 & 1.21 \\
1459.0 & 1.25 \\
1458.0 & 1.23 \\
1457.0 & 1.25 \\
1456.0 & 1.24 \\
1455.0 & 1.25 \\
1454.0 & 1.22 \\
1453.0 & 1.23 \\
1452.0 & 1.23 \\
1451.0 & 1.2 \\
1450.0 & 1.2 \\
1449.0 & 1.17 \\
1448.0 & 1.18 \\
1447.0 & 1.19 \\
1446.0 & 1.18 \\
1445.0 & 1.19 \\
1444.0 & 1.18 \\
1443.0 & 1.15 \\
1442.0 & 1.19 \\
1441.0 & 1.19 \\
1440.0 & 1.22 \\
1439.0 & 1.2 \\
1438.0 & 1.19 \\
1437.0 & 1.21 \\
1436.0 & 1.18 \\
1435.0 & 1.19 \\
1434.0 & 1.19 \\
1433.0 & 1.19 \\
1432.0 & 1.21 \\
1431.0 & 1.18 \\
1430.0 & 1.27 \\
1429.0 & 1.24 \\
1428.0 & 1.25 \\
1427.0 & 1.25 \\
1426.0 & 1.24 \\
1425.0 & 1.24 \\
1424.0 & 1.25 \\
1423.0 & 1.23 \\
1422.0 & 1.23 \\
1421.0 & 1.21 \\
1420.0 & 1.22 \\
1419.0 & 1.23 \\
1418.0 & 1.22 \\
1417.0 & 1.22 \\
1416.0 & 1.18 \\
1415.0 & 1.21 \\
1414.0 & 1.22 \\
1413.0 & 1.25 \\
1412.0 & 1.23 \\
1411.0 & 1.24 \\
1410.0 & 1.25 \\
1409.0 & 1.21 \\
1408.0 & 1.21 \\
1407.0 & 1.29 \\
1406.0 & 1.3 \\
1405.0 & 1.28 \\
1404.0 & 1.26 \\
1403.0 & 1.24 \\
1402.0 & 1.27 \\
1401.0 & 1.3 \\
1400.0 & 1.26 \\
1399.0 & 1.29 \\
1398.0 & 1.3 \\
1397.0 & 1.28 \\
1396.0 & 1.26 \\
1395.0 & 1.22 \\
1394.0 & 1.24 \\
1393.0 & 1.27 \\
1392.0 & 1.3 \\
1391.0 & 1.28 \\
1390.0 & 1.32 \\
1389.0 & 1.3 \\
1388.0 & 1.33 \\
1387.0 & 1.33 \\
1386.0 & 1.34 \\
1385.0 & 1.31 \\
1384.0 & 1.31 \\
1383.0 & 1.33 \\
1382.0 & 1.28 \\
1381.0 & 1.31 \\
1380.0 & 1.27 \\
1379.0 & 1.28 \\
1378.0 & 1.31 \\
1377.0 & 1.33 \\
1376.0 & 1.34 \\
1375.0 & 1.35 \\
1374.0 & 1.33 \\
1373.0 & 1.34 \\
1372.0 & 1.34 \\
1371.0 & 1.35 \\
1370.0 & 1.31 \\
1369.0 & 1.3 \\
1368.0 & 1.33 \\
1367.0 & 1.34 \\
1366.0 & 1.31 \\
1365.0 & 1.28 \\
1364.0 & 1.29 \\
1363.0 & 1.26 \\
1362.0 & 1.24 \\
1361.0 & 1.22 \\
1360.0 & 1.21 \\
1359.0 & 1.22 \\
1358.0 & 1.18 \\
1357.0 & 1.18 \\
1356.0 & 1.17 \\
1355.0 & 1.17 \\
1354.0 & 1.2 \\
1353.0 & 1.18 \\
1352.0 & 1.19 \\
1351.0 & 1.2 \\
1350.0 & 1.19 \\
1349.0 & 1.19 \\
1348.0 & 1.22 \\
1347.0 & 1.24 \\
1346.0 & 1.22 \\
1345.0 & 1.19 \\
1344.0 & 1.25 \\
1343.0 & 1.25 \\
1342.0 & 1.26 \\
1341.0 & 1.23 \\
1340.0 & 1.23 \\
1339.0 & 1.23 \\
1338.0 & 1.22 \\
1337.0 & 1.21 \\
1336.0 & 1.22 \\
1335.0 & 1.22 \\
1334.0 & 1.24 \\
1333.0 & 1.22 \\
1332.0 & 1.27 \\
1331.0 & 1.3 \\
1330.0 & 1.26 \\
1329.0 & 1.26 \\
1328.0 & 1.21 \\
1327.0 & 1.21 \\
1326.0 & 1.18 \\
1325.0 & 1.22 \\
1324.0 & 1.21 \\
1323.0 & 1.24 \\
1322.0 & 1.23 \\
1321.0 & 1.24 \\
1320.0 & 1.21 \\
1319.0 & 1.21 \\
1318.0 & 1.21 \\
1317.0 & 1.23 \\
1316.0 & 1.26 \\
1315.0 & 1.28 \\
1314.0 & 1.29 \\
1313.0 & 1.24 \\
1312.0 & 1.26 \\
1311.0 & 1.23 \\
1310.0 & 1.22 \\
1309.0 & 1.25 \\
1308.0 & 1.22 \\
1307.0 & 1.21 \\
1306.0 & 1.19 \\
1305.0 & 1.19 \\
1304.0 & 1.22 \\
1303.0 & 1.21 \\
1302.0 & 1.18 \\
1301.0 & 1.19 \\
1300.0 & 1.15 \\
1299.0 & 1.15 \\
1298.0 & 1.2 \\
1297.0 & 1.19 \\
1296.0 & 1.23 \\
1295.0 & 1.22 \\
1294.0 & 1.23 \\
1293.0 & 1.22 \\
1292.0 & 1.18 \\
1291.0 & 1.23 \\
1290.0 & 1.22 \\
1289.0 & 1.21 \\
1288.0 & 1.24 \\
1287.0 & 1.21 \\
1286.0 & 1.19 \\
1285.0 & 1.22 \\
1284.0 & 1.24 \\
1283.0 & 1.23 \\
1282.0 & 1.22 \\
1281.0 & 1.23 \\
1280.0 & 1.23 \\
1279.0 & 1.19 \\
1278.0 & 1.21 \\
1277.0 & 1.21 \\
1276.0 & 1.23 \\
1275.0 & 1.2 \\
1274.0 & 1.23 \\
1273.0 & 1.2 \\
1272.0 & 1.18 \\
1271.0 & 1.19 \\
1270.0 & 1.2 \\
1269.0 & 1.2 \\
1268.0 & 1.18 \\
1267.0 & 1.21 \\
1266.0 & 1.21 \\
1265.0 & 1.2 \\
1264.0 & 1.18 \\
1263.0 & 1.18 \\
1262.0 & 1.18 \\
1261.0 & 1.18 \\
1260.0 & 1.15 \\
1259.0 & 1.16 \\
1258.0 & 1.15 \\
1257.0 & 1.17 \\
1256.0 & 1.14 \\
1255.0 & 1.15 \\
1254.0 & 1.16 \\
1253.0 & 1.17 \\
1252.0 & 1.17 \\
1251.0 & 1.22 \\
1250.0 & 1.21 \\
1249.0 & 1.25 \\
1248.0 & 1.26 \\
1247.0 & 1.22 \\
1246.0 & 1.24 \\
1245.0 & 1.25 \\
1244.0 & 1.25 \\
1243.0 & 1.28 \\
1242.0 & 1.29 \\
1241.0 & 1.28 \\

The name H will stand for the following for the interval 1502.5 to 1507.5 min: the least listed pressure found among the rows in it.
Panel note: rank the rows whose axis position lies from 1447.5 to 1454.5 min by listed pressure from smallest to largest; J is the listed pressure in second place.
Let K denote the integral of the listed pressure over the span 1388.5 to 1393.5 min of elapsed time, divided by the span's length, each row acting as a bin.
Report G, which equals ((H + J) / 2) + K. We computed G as 2.31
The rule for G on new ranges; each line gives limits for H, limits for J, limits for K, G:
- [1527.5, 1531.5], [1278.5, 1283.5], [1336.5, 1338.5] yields 2.27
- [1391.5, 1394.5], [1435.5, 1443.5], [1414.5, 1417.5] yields 2.41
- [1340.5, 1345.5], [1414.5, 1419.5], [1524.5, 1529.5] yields 2.10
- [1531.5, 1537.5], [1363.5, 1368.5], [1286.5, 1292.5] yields 2.32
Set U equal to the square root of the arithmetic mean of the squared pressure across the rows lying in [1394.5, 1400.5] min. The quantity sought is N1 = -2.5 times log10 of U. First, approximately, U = 1.27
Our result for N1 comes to -0.258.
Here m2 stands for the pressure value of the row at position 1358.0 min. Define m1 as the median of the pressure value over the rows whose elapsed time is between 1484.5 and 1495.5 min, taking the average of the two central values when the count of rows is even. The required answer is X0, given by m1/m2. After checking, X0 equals 0.82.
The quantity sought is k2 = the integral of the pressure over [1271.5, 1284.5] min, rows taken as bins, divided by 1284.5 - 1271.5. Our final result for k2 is 1.22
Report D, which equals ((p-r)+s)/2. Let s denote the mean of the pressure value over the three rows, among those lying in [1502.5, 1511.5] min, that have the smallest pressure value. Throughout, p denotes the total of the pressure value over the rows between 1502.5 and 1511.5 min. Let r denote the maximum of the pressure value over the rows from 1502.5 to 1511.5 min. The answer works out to 3.8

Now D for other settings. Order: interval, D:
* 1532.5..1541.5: 4.3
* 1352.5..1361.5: 5.3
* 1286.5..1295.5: 5.5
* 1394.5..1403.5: 5.7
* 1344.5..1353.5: 5.4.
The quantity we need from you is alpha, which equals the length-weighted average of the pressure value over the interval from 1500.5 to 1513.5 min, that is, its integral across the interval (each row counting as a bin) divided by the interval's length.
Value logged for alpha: 0.86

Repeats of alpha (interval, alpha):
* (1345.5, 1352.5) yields 1.21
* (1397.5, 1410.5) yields 1.27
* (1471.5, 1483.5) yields 1.04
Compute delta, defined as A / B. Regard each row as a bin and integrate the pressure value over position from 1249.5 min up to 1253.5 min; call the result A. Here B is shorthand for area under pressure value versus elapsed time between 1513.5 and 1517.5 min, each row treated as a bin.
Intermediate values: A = 4.77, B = 3.46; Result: 1.38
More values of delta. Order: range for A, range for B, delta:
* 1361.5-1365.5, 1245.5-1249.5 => 1.02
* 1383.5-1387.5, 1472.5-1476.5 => 1.21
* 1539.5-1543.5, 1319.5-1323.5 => 0.79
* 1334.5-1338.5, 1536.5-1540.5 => 1.29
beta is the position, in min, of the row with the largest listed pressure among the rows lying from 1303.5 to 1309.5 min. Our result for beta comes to 1309.0 min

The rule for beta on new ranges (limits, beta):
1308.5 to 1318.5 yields 1314.0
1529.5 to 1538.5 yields 1538.0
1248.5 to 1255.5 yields 1249.0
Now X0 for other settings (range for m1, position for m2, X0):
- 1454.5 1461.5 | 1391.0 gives 0.97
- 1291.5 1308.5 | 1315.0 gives 0.94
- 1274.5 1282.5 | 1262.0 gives 1.03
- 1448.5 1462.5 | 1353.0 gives 1.04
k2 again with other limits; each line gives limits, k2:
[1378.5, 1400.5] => 1.29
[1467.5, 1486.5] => 1.06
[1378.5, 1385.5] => 1.30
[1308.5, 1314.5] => 1.25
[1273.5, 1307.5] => 1.21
